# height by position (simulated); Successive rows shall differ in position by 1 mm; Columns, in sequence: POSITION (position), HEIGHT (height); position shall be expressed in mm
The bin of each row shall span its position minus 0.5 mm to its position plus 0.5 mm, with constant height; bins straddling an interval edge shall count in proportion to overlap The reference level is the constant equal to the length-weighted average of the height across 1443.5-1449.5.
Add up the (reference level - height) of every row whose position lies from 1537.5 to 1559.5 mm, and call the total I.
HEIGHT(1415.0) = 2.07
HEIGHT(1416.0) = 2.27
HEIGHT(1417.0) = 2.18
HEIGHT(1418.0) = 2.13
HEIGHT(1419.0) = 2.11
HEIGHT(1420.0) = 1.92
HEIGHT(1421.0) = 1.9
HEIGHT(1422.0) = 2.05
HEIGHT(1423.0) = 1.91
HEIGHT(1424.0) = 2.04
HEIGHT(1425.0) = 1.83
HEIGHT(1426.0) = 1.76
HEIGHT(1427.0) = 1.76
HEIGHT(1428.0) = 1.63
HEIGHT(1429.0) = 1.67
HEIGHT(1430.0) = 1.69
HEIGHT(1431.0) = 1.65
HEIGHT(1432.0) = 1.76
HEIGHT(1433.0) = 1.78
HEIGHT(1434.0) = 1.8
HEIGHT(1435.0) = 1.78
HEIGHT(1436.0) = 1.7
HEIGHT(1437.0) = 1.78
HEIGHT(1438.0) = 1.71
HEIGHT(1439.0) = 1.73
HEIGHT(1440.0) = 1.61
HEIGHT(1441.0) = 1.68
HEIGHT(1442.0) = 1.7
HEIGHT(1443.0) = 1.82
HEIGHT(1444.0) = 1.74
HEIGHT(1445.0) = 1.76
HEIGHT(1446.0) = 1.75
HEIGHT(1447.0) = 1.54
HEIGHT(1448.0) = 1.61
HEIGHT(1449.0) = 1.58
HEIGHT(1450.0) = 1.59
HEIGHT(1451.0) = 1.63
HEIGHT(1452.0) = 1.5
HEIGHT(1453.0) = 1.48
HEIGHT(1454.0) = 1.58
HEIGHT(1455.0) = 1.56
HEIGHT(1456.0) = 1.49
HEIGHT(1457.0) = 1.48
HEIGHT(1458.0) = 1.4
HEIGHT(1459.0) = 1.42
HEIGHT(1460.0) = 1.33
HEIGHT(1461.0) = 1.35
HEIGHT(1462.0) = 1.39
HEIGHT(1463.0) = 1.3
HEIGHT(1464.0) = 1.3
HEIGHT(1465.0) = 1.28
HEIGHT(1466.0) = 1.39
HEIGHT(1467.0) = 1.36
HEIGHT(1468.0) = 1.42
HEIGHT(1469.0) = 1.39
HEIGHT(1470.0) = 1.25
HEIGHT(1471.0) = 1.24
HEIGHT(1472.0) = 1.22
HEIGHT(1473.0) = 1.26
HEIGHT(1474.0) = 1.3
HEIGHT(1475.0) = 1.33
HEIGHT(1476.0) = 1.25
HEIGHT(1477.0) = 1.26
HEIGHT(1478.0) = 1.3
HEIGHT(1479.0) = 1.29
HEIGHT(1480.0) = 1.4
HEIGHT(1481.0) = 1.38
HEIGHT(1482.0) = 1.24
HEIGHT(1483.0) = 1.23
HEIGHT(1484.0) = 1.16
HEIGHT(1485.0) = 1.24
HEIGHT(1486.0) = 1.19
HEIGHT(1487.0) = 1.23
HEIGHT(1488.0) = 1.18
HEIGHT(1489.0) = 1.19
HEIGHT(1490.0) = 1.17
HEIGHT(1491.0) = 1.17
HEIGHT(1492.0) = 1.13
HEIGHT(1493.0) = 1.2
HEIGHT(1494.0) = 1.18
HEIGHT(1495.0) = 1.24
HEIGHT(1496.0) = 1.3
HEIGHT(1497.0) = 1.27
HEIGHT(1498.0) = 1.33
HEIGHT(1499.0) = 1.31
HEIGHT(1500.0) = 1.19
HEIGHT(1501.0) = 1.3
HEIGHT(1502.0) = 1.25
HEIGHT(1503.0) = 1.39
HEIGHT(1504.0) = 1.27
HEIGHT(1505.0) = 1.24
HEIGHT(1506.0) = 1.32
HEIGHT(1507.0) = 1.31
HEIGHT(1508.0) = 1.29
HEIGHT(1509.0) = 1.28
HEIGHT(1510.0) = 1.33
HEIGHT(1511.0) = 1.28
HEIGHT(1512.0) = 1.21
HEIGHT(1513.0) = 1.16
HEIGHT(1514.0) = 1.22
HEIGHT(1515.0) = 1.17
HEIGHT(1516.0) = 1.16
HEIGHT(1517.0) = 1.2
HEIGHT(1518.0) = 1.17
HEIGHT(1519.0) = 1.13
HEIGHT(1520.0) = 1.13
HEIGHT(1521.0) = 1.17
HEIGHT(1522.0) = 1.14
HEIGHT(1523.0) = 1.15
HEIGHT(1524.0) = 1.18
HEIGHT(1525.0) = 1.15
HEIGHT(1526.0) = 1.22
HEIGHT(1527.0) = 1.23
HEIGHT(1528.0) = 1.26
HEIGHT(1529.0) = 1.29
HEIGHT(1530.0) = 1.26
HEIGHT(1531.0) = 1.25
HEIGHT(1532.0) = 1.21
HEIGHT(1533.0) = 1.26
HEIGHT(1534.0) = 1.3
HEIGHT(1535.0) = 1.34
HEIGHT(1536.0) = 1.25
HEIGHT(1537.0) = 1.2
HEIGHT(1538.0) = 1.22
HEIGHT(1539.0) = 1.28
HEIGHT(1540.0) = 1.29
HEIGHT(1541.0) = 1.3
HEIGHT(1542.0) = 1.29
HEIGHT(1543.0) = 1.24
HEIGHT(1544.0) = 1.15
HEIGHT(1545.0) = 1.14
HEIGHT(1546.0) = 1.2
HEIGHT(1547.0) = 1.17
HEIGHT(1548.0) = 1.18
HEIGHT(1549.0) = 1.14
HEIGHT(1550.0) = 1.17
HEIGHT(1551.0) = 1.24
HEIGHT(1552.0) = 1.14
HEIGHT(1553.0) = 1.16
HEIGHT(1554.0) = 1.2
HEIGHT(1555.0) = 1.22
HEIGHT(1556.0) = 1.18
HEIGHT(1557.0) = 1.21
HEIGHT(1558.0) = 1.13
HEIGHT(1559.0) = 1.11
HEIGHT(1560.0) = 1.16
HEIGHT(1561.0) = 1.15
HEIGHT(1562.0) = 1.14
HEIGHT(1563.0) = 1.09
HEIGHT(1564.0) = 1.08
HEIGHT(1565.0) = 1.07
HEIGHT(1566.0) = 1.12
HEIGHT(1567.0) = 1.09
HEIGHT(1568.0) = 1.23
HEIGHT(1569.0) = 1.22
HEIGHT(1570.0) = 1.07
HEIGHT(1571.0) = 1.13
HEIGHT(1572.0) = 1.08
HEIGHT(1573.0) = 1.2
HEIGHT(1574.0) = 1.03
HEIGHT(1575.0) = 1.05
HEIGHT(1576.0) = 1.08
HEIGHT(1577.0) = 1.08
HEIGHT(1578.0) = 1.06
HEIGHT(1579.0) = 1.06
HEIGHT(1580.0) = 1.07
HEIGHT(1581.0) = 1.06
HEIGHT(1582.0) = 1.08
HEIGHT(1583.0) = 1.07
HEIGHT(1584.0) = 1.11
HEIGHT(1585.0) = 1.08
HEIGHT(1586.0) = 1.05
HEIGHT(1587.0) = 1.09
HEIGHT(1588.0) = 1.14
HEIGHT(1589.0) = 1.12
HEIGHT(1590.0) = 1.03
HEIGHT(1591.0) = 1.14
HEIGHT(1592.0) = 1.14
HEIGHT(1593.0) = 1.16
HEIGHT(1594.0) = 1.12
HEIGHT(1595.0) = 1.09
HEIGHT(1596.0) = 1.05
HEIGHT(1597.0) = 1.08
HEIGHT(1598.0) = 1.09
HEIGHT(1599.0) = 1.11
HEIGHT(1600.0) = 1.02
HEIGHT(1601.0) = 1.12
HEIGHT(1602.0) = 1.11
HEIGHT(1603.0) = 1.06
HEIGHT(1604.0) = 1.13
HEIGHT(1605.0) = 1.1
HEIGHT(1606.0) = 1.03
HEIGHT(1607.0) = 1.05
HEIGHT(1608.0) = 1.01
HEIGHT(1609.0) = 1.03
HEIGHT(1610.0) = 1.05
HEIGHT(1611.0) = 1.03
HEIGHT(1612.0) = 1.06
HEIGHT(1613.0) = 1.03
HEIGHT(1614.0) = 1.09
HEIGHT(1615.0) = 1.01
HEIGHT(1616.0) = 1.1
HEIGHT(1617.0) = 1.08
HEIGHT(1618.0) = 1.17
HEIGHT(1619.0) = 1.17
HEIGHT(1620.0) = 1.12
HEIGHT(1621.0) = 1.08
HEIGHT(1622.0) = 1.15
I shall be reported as 10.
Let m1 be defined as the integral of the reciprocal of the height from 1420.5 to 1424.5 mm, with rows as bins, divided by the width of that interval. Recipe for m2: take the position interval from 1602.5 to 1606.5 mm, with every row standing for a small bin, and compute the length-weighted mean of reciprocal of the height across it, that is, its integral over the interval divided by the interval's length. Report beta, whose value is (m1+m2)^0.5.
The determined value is 1.20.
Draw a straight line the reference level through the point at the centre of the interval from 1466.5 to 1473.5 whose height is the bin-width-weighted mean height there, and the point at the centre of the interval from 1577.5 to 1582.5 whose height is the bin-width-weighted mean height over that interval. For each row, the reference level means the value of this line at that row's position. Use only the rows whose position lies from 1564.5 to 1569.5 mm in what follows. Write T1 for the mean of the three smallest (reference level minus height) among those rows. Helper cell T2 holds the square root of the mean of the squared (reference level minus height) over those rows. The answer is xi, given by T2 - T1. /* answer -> 0.18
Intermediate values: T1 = -0.10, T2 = 0.086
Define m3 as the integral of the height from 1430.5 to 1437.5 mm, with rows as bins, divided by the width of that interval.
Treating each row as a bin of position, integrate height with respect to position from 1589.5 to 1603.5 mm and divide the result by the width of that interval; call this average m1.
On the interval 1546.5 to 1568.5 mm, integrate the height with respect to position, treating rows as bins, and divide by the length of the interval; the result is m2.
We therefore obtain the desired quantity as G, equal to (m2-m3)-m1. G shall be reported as -1.7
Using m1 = 1.09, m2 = 1.2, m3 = 1.75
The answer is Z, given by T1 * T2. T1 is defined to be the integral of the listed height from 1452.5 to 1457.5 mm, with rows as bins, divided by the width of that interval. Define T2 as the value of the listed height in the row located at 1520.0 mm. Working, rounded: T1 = 1.52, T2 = 1.13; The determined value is 1.7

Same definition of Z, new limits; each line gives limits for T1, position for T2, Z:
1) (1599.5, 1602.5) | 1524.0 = 1.3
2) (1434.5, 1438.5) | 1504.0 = 2.2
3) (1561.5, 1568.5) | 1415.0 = 2.3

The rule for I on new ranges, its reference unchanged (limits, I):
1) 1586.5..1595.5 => 5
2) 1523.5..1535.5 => 5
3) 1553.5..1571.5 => 9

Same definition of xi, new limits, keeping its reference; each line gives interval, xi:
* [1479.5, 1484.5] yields 0.15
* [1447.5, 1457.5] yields 0.47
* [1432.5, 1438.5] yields 0.78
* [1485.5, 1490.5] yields 0.01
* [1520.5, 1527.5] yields 0.06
